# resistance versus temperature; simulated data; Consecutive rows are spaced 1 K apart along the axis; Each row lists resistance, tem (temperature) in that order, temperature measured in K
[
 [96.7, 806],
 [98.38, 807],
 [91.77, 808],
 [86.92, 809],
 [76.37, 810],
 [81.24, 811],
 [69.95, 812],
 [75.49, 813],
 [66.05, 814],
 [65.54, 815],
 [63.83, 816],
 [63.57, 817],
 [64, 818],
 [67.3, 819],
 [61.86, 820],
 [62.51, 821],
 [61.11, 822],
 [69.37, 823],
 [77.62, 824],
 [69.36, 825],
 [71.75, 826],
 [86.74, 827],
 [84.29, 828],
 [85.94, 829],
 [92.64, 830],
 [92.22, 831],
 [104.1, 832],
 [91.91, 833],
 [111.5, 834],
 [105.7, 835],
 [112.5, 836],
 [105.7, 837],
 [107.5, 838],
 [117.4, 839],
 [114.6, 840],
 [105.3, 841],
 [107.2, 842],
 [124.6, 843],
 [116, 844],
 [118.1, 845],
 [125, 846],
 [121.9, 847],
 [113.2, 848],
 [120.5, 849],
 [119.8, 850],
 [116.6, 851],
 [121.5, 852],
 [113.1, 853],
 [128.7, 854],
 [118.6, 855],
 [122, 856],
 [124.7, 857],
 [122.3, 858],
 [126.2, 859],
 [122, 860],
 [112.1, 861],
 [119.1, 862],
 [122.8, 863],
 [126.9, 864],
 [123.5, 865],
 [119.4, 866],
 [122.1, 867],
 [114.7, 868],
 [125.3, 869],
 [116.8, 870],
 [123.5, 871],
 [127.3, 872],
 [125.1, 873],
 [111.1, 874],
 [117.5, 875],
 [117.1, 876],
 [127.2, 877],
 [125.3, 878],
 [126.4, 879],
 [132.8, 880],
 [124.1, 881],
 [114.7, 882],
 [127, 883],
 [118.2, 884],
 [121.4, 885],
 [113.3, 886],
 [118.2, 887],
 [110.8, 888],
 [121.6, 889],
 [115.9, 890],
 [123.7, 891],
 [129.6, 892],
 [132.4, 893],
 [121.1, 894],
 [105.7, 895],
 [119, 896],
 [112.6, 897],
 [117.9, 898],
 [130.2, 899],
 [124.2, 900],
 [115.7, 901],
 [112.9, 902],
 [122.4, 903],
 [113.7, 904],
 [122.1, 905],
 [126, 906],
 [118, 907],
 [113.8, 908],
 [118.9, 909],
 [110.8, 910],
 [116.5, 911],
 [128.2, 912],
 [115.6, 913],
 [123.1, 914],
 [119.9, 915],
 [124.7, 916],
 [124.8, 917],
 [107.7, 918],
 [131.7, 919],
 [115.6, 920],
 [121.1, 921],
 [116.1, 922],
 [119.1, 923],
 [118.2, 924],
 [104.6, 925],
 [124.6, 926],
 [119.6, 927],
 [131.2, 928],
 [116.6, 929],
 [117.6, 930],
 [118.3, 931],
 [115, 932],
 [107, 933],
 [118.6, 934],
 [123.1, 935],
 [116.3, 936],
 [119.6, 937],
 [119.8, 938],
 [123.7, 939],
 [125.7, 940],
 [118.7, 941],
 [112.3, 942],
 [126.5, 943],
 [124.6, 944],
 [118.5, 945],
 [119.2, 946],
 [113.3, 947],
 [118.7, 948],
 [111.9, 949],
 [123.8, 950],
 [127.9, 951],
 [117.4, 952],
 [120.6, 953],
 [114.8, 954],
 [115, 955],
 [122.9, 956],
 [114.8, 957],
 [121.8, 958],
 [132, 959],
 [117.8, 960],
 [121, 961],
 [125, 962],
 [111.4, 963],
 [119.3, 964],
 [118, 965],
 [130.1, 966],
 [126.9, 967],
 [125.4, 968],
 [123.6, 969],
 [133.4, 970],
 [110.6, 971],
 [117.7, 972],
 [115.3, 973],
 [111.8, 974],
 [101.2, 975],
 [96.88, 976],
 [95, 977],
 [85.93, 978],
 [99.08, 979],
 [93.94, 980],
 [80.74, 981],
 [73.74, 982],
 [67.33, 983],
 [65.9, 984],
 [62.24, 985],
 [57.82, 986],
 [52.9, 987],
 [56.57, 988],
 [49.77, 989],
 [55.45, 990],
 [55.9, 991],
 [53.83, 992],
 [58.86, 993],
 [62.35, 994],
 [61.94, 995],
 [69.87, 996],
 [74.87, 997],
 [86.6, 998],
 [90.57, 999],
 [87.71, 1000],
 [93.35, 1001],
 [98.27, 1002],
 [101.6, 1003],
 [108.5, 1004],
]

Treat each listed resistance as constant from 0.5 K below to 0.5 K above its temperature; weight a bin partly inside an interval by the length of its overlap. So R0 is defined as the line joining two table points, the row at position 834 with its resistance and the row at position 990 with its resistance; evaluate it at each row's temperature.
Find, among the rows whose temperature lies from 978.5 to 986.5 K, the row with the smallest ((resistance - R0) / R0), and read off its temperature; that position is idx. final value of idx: 986 K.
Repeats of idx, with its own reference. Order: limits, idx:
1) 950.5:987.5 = 987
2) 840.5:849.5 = 841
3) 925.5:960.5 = 933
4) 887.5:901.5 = 895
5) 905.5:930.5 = 910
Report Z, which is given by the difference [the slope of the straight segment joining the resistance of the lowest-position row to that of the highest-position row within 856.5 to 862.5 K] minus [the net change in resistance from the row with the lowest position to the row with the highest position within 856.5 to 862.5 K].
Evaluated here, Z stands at 4.5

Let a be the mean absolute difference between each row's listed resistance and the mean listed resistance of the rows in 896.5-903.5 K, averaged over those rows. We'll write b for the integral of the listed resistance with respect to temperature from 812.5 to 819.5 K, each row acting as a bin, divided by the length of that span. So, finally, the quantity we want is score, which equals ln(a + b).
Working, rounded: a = 5.3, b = 67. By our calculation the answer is 4.27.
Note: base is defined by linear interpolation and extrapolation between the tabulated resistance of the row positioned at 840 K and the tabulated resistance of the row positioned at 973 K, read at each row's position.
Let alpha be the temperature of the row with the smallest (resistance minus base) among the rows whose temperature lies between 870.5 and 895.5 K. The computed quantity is 895 K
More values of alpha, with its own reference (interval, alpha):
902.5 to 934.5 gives 925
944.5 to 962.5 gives 949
